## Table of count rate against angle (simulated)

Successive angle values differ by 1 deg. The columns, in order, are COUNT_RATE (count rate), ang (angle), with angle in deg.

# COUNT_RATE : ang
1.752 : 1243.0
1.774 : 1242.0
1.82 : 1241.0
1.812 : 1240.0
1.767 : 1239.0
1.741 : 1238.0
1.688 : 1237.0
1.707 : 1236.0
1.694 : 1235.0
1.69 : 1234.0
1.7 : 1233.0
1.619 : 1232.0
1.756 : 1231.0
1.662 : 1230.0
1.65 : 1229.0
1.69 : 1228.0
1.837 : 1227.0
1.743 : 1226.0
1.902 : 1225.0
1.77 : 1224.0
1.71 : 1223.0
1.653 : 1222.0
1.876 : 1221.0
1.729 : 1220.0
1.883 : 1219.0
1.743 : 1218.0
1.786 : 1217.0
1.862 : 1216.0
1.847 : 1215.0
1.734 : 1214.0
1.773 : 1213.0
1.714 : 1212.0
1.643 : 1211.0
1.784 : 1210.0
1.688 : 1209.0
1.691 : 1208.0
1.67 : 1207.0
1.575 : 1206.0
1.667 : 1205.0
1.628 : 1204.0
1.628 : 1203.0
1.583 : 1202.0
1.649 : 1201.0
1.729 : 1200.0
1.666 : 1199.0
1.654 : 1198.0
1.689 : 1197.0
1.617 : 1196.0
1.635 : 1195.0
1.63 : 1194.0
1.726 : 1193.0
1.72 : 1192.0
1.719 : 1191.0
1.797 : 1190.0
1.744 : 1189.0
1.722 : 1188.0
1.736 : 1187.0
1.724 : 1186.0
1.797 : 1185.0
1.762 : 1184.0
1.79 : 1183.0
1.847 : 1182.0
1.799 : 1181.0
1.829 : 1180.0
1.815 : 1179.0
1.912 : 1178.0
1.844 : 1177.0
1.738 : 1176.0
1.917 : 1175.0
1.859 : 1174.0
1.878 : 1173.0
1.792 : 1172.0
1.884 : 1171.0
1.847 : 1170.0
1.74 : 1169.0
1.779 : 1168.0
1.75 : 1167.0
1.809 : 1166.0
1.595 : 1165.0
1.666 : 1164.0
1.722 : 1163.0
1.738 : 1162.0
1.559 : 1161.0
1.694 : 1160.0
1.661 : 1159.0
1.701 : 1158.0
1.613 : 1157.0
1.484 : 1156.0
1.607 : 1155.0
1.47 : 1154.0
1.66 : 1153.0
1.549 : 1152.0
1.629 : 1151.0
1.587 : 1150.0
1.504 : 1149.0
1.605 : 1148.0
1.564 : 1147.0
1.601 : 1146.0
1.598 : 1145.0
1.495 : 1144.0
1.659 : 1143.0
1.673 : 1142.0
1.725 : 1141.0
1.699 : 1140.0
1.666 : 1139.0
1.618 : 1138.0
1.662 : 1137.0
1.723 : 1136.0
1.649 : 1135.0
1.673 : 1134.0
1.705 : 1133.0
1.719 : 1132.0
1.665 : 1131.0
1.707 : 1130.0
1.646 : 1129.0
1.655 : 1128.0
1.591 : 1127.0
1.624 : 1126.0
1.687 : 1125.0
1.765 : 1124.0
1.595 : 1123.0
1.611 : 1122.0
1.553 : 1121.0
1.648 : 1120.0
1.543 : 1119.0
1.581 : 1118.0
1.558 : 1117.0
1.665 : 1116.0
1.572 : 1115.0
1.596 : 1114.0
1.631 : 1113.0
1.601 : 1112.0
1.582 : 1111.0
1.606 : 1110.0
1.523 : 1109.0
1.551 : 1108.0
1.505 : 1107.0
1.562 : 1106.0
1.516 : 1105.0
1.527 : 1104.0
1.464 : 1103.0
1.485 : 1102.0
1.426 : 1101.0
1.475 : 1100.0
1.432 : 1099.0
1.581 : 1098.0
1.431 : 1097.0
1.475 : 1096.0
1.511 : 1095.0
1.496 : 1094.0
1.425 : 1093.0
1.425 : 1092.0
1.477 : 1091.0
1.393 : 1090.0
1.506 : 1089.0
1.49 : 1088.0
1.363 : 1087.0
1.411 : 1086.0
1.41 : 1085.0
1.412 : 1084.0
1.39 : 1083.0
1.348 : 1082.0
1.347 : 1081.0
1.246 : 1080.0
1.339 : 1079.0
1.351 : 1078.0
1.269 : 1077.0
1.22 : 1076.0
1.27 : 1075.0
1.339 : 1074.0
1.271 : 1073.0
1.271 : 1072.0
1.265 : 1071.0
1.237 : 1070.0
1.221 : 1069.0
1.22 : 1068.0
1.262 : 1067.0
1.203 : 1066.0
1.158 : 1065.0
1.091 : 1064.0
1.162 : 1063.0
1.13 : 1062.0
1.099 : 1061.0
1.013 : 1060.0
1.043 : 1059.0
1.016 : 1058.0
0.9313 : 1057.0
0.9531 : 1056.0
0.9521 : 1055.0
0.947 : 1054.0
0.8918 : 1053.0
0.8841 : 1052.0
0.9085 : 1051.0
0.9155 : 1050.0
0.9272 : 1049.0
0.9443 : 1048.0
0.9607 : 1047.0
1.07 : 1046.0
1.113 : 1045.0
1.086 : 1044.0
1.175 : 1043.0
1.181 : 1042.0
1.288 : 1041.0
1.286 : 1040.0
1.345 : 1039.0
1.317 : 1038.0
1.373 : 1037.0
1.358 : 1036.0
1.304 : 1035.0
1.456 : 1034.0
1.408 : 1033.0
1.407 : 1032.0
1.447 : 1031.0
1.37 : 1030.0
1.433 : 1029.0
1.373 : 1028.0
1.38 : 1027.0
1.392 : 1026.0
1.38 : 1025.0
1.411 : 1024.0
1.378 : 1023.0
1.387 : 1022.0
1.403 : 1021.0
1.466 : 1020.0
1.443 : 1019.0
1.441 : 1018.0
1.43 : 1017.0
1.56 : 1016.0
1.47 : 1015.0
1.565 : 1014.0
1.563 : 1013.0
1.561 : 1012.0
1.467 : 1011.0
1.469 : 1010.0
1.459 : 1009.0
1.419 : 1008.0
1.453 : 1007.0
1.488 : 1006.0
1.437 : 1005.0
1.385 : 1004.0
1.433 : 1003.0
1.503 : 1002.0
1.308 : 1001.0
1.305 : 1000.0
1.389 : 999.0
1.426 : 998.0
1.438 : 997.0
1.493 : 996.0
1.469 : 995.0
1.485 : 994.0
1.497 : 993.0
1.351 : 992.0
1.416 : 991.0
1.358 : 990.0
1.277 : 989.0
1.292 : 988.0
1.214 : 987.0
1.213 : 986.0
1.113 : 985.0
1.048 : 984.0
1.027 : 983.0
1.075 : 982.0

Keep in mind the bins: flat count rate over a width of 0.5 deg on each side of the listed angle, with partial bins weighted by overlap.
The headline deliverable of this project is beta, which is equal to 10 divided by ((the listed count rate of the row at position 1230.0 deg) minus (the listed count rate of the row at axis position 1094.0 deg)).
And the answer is 60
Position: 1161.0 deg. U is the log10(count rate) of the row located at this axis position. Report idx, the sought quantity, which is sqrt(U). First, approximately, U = 0.19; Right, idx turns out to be 0.44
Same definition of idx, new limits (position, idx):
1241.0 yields 0.51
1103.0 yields 0.41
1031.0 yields 0.40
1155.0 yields 0.45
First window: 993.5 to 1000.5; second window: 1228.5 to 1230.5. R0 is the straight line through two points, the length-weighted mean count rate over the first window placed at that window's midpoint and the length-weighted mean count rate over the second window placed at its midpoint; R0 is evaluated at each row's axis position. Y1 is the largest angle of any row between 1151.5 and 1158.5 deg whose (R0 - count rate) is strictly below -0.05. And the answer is 1158.0 deg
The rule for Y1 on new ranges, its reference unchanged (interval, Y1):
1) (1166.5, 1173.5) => 1173.0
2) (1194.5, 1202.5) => 1200.0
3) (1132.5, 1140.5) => 1140.0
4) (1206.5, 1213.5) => 1213.0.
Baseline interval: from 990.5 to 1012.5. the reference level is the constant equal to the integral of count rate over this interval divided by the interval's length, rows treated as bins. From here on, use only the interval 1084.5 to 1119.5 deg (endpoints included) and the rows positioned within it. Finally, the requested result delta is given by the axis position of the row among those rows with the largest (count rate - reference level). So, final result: 1116.0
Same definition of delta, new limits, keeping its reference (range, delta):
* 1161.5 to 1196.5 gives 1175.0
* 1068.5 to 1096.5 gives 1095.0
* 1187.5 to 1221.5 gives 1219.0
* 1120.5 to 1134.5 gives 1124.0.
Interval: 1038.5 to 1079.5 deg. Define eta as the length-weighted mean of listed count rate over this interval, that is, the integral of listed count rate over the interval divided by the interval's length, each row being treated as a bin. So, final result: 1.13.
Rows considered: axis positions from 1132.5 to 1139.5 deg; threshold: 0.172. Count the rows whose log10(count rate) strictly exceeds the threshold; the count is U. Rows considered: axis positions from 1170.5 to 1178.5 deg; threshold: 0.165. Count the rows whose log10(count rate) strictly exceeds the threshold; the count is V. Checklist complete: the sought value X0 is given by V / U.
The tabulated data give 1.1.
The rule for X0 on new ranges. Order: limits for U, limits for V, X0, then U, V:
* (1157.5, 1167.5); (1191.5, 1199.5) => 0.8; 10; 8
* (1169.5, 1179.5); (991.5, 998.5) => 0.4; 10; 4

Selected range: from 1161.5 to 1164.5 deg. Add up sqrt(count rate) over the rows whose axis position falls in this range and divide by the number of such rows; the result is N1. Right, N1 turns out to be 1.31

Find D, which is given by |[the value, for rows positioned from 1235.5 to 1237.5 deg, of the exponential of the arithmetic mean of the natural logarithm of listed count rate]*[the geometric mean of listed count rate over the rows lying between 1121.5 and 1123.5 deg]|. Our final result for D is 2.72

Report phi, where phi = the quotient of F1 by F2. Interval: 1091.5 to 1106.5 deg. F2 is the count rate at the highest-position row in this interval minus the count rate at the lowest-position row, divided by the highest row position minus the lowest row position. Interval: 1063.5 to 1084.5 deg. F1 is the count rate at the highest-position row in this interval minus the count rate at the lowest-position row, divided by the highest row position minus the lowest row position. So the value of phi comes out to 1.6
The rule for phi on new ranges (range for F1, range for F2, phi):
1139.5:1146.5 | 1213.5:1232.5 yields 2.6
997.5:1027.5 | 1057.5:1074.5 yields -0.1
